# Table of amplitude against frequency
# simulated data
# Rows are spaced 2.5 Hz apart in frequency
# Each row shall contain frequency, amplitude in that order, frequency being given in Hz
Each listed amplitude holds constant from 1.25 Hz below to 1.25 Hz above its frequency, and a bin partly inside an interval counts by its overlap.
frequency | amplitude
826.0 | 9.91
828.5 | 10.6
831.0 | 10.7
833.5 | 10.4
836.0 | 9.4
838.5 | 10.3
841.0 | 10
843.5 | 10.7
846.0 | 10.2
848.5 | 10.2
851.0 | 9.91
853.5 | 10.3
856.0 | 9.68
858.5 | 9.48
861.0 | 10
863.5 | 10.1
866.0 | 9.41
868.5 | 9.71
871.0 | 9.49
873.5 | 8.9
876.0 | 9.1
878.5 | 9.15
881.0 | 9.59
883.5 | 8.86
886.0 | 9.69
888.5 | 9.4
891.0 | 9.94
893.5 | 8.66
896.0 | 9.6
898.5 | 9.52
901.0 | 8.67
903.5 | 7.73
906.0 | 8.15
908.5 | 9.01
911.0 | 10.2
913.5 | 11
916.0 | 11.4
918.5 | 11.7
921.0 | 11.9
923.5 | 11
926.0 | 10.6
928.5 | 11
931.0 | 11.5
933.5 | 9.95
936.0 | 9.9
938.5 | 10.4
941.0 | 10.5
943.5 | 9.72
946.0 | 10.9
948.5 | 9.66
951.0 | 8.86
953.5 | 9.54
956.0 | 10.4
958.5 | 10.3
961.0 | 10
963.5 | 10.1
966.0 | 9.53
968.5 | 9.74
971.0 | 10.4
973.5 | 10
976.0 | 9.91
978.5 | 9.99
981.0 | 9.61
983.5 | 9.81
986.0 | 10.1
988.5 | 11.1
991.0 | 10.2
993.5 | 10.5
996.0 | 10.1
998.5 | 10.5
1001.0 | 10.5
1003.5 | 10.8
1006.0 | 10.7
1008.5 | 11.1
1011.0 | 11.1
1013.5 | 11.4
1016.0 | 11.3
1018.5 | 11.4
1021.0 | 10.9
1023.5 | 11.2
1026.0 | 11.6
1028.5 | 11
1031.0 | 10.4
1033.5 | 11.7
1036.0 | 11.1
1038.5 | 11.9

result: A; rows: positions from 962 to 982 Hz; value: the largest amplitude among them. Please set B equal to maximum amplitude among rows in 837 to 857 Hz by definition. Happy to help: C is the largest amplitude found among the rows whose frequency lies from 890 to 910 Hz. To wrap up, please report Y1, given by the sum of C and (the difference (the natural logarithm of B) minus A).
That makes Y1 1.9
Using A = 10.4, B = 10.7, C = 9.94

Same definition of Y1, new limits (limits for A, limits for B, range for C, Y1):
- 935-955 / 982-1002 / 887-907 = 1.4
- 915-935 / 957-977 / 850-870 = 0.7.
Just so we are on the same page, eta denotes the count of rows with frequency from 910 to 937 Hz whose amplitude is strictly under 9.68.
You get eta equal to 0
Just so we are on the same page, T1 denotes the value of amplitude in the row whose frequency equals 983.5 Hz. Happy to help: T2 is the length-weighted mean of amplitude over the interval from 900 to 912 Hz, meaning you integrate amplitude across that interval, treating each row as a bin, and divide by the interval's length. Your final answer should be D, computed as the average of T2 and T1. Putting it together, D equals 9.3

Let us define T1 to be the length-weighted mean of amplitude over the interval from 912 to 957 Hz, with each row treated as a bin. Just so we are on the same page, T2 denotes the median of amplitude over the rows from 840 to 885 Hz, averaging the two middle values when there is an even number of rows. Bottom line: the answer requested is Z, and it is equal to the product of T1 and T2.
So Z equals 102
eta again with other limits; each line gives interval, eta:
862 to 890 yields 8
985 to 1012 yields 0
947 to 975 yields 4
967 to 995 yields 1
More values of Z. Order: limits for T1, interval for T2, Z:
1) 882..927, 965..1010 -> 100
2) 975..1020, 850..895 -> 101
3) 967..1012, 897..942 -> 108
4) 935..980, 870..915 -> 93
